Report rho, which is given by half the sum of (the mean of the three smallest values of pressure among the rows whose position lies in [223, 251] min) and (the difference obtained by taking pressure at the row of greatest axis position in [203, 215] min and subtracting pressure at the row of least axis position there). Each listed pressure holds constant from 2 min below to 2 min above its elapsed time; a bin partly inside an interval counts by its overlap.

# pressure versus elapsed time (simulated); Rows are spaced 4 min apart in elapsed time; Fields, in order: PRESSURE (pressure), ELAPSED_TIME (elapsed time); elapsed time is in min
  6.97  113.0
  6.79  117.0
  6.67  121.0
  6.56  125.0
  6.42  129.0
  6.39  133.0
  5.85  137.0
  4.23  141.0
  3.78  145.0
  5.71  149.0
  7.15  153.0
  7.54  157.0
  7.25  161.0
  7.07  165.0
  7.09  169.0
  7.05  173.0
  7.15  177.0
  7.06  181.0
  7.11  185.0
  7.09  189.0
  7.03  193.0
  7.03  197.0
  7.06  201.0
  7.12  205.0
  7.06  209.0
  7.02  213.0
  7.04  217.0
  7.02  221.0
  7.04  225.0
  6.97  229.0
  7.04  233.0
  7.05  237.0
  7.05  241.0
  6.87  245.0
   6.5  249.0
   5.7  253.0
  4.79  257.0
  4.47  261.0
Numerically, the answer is 3.3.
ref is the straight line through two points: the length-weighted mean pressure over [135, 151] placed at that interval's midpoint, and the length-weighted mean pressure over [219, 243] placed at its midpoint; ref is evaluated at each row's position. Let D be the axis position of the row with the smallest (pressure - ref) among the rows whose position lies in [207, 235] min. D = 233.0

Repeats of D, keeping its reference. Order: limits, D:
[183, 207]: 205.0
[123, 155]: 145.0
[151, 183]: 181.0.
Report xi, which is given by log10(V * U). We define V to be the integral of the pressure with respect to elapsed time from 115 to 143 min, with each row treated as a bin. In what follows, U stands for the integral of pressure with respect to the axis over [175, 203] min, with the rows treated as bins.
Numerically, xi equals 4.53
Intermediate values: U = 198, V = 172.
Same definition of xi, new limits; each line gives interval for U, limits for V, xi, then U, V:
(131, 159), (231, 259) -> 4.47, 163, 180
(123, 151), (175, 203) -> 4.49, 156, 198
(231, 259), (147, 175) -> 4.55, 180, 195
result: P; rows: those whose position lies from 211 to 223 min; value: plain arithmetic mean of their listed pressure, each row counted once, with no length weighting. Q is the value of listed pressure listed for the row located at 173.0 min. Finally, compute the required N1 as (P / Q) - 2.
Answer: -1.00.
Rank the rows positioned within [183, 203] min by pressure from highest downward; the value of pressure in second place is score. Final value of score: 7.09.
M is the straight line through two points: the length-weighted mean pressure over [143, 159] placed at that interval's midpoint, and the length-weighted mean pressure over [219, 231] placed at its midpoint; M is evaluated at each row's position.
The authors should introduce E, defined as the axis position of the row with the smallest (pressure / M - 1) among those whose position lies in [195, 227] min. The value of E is 225.0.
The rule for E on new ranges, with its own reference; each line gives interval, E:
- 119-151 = 145.0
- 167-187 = 185.0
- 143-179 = 145.0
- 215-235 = 229.0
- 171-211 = 209.0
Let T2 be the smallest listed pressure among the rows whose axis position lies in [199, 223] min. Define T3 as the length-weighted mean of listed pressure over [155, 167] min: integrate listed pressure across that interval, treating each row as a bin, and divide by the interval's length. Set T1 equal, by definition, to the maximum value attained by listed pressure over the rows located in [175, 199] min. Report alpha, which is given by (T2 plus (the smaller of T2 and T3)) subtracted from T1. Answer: -6.9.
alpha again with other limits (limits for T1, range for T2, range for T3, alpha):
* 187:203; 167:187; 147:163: -6.9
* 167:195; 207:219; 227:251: -6.8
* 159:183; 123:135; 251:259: -4.4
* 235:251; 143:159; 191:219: -0.5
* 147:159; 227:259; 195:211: -2.0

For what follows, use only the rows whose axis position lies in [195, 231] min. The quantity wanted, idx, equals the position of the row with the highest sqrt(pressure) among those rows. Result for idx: 205.0 min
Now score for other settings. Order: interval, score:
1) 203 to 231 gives 7.06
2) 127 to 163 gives 7.25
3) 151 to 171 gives 7.25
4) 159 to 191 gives 7.15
